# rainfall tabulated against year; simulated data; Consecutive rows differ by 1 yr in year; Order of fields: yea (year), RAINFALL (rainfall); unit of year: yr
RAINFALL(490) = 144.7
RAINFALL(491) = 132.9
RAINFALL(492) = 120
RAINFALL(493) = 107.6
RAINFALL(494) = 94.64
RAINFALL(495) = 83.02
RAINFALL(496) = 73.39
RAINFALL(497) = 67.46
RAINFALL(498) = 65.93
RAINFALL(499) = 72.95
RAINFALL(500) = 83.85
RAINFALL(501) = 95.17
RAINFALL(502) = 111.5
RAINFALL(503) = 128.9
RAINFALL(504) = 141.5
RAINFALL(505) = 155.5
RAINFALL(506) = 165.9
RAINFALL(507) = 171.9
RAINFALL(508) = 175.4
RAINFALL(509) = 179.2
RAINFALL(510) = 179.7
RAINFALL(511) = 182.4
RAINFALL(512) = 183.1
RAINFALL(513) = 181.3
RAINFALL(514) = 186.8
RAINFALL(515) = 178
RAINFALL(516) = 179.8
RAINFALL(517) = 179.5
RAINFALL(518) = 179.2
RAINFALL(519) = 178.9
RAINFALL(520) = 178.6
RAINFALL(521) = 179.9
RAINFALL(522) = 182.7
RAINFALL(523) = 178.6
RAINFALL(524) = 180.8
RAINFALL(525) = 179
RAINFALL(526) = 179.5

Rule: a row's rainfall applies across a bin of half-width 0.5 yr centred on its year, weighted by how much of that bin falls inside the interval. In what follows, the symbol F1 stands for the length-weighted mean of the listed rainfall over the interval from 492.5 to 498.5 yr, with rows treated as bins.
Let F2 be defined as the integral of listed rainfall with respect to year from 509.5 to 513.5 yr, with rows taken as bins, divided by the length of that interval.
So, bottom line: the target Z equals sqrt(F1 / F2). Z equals 0.67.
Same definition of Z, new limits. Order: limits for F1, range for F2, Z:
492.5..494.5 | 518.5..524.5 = 0.75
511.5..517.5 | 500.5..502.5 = 1.32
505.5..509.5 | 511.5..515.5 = 0.97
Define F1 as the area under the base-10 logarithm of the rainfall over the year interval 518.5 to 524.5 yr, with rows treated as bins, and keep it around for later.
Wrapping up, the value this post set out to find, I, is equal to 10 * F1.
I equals 135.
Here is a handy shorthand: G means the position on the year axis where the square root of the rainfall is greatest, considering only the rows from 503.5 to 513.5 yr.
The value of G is 512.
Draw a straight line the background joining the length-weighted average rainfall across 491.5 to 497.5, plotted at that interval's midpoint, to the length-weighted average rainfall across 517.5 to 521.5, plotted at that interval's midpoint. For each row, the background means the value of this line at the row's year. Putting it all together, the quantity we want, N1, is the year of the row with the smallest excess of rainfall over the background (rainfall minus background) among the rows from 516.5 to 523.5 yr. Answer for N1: 523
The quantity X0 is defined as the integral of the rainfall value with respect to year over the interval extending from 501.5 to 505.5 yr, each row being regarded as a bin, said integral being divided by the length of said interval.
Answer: 134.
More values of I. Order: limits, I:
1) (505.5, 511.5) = 135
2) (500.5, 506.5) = 127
